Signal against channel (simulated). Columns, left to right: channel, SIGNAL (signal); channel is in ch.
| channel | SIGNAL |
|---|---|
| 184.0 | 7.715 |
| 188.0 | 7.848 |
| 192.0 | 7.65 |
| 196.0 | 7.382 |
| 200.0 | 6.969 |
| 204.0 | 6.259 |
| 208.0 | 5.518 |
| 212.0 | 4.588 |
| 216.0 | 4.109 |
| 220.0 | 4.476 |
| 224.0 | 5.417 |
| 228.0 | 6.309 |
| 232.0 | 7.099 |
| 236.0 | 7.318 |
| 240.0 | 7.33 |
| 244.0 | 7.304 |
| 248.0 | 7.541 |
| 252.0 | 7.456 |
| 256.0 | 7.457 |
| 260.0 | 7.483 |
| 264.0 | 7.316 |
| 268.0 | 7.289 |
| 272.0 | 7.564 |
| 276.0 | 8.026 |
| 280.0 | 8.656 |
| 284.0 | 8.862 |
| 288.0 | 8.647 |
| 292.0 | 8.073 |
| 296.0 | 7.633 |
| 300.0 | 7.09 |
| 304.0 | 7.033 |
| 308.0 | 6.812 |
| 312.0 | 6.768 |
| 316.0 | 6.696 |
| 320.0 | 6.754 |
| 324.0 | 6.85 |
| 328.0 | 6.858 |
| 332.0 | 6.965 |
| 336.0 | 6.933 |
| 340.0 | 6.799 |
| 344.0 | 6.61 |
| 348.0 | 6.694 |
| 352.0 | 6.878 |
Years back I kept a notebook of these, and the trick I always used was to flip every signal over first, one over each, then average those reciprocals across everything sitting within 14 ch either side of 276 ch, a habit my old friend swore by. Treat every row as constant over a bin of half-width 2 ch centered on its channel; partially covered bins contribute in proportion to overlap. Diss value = 0.125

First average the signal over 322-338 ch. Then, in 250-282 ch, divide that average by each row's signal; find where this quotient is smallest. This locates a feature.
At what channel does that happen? 280.0 ch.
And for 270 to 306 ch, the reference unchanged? 284.0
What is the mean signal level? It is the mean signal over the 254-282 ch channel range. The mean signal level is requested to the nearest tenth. 7.7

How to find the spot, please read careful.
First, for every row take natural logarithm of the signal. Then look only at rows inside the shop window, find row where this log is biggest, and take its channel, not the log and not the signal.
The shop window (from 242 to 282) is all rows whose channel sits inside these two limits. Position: 280.0 ch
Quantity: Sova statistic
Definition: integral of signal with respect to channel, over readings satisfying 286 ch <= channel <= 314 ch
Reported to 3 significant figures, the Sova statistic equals 208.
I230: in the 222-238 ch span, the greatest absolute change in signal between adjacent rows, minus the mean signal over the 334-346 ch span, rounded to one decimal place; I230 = -5.9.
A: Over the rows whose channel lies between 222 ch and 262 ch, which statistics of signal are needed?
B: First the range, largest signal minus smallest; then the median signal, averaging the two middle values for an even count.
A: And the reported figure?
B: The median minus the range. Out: 5.2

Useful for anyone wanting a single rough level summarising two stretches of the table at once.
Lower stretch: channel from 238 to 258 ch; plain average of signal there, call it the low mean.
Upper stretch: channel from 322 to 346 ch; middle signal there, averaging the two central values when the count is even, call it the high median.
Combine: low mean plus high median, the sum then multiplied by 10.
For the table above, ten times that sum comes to 143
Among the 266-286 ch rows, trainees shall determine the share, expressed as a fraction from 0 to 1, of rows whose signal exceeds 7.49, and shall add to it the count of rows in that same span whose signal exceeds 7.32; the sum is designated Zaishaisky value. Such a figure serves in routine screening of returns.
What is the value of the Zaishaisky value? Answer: 5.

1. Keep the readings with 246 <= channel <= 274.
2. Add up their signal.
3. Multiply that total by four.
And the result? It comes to 208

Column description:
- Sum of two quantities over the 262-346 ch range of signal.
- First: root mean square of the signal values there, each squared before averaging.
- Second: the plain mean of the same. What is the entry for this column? 14.7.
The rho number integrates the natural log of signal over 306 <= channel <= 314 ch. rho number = 15.3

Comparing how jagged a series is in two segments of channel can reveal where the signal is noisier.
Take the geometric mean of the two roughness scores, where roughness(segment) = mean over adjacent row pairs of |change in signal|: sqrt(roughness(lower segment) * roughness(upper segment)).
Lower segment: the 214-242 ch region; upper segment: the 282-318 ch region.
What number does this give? 0.38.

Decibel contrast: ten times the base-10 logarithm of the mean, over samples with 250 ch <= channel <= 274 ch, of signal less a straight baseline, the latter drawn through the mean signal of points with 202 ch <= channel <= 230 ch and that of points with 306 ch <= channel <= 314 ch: 1.6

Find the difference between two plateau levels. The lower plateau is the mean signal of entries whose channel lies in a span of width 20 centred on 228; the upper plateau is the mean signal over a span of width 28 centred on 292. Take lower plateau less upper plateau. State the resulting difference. -1.9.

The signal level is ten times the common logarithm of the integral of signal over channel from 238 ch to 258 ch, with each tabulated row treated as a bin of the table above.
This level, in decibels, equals 21.7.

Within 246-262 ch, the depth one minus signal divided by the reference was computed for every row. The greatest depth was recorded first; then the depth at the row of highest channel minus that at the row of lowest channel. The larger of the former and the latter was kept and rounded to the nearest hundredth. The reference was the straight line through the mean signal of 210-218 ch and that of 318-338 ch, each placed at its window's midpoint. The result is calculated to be 0.08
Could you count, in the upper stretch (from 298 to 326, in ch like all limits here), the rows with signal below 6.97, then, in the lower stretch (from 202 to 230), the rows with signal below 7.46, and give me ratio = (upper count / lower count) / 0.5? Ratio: 1.4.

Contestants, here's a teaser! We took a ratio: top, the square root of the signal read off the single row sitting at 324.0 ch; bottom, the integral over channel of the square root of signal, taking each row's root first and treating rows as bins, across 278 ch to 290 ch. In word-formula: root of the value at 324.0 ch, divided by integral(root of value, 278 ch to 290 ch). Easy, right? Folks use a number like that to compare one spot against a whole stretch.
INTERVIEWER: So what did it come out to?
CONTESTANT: 0.074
